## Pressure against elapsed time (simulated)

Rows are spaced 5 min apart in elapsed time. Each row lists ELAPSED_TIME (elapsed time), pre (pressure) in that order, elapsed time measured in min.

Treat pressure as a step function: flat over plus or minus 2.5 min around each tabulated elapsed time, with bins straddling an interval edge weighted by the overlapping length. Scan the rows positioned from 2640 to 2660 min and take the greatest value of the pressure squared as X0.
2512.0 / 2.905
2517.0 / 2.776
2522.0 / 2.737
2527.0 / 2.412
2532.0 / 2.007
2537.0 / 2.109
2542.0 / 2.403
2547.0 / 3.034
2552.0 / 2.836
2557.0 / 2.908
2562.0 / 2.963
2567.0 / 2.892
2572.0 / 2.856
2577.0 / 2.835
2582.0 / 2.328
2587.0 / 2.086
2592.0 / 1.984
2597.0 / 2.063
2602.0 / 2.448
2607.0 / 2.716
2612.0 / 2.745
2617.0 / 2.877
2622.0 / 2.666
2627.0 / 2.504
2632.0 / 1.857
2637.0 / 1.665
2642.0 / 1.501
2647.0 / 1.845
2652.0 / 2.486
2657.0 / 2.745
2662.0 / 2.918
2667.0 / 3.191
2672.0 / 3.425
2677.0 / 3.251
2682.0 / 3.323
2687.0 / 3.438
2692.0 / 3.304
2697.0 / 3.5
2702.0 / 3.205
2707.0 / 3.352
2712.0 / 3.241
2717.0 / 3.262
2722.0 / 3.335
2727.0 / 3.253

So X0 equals 7.5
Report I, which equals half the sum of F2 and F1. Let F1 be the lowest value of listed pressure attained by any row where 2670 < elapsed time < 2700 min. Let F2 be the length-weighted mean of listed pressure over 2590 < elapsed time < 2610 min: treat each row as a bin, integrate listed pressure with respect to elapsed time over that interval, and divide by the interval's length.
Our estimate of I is 2.79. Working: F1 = 3.251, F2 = 2.3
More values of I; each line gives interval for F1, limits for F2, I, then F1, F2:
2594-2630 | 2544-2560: 2.49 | 2.063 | 2.9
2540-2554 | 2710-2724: 2.84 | 2.403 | 3.3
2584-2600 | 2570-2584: 2.33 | 1.984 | 2.7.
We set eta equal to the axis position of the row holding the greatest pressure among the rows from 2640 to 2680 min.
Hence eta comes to 2672.0 min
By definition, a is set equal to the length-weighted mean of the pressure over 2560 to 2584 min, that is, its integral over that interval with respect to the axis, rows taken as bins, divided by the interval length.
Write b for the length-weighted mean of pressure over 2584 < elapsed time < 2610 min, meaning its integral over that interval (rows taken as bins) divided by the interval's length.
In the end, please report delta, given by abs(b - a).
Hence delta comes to 0.5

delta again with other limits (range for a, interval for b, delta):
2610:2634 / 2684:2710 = 0.8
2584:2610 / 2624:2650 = 0.4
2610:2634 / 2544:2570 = 0.4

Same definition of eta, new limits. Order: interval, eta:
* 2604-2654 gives 2617.0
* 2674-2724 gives 2697.0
